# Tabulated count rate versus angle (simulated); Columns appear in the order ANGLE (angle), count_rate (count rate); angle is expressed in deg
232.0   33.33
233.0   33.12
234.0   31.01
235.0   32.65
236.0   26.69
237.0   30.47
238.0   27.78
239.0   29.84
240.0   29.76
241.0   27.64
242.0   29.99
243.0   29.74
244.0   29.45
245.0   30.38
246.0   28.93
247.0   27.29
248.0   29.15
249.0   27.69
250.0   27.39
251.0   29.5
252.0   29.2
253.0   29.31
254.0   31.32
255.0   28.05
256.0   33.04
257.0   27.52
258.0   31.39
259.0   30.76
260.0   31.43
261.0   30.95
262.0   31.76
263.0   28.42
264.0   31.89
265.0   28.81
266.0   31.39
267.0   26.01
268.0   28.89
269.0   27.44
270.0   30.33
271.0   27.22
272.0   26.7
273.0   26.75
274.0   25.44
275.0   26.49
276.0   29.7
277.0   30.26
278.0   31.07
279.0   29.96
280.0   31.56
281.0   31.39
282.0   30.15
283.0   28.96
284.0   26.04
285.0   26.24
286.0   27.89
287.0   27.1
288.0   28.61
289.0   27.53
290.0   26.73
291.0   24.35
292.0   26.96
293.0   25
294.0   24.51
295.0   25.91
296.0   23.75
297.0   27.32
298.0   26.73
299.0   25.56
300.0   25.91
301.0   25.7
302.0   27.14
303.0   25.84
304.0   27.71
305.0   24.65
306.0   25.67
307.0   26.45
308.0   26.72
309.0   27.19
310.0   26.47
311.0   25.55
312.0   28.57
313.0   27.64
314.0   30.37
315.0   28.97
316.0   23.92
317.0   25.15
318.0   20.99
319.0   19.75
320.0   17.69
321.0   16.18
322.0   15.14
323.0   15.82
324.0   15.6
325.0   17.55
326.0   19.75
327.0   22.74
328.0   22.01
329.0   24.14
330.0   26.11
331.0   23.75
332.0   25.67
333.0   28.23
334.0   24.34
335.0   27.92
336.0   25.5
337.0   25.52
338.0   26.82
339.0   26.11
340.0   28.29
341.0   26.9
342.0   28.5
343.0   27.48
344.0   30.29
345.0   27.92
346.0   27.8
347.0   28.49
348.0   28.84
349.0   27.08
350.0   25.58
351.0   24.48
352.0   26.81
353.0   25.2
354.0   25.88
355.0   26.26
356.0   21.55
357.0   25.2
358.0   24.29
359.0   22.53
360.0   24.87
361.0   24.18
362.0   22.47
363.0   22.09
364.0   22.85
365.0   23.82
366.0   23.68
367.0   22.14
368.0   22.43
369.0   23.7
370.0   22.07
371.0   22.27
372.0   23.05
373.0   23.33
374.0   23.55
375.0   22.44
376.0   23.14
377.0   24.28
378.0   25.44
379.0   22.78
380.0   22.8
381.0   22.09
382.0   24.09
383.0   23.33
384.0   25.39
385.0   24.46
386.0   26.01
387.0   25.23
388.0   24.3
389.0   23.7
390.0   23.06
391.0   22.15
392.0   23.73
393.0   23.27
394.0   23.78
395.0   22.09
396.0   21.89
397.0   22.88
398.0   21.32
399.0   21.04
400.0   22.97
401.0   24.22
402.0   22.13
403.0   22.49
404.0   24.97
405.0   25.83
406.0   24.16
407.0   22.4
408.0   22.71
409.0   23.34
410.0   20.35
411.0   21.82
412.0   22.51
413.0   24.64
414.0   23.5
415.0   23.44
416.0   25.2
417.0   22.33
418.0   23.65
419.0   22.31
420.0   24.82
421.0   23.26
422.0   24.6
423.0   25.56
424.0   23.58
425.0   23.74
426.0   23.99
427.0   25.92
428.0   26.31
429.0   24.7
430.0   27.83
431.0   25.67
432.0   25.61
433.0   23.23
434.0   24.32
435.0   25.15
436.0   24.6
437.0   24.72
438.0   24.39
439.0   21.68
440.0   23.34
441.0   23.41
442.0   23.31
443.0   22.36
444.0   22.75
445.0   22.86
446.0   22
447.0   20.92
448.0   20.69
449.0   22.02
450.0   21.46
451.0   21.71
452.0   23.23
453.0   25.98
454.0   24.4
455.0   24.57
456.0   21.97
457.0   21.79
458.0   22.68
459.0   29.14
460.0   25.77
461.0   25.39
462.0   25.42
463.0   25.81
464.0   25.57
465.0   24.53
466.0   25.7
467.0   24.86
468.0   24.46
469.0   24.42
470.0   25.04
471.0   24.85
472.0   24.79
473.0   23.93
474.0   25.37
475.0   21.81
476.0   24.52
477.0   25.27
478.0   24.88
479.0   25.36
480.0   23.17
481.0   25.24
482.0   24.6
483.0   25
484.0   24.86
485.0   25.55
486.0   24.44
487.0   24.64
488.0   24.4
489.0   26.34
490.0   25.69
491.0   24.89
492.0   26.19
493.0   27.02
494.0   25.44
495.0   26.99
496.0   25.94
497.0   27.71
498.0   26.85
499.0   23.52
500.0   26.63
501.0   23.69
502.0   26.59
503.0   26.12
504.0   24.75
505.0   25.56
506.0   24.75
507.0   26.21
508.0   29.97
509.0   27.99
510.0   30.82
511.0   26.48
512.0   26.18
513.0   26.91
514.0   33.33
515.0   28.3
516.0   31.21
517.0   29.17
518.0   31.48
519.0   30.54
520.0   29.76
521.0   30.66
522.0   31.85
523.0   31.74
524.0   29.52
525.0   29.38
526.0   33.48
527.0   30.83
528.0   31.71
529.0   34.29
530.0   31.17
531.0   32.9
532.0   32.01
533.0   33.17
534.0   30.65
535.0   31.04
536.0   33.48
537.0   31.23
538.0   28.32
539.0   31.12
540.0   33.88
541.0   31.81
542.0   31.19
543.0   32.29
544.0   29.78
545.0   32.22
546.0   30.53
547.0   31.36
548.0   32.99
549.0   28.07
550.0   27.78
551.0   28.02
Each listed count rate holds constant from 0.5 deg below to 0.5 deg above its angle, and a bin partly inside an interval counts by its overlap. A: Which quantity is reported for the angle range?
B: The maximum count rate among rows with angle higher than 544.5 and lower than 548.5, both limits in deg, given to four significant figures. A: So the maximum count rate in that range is 32.99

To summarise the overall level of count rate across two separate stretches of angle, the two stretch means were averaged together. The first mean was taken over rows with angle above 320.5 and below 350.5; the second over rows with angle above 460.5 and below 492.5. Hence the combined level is 24.7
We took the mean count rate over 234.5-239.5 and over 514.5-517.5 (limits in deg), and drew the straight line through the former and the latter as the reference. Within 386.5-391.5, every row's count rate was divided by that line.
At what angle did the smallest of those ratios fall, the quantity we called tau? 391.0 deg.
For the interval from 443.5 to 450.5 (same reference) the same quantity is 448.0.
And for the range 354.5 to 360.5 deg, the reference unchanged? 356.0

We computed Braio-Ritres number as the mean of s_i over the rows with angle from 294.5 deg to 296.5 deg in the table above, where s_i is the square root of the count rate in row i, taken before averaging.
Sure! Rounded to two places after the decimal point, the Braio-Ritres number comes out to 4.98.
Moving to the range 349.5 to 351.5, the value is 5.00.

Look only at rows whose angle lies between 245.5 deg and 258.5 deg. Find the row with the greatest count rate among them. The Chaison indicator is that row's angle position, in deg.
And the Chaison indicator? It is 256.0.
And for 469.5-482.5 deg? 474.0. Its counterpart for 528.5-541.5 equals 529.0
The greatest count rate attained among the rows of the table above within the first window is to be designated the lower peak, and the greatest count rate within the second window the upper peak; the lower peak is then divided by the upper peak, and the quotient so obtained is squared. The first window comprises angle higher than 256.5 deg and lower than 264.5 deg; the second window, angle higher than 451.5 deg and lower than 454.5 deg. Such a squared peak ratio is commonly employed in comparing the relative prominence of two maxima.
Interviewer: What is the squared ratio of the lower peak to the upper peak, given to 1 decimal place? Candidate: 1.5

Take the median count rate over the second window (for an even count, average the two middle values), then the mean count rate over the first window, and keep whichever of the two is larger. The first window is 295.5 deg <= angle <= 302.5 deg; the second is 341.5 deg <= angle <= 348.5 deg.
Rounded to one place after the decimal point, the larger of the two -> 28.5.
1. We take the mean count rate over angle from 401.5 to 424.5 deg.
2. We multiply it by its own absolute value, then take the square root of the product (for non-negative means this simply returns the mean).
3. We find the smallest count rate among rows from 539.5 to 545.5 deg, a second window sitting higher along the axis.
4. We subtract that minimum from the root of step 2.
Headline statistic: -6.3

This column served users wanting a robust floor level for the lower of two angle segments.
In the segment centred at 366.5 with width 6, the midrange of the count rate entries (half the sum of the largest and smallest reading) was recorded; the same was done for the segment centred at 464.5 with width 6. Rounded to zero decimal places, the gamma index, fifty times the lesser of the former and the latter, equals 1149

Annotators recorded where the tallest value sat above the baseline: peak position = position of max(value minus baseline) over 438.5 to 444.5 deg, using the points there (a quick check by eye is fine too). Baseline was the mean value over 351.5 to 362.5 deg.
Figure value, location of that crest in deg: 441.0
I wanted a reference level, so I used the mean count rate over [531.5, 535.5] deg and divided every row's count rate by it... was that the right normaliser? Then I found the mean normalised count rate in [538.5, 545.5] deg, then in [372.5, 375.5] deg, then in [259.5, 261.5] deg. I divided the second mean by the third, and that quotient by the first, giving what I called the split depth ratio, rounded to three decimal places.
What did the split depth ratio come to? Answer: 0.740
